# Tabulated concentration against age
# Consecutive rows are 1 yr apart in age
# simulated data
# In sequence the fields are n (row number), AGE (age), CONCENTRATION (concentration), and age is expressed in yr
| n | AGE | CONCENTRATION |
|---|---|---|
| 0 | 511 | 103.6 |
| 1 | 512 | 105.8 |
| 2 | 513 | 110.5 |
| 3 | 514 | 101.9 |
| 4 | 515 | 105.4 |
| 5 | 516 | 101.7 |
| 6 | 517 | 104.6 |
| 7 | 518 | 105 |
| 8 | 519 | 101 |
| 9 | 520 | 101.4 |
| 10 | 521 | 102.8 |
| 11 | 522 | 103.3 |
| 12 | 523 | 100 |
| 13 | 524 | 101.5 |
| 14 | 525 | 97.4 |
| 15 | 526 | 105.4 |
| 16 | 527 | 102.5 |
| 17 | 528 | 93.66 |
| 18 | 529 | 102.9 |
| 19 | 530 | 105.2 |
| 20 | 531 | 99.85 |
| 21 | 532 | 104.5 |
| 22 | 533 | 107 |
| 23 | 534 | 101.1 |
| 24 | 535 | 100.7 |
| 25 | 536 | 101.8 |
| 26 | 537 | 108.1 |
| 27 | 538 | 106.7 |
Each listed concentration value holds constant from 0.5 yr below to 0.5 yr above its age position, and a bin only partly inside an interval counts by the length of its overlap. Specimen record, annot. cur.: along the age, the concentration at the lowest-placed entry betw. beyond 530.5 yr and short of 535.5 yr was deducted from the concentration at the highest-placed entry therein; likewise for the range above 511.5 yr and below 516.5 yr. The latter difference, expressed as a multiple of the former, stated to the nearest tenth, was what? -4.8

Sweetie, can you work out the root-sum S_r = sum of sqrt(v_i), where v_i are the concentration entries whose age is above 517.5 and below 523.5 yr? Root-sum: 60.67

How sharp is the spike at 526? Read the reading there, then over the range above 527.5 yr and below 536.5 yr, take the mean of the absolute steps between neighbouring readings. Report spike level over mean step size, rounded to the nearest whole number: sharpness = 27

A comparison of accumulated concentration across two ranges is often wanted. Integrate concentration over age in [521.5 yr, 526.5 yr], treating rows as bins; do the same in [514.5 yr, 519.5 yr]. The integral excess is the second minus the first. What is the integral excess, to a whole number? 10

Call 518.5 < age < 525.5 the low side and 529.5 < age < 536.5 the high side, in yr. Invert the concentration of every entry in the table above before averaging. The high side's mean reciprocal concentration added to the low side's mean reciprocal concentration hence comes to 0.0196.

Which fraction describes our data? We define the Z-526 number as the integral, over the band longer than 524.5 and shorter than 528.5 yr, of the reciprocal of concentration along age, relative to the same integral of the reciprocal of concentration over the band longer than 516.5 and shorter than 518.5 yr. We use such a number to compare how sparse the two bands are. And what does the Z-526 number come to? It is 2.1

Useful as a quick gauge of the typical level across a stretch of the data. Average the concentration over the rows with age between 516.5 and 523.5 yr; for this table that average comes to 103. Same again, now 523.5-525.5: 99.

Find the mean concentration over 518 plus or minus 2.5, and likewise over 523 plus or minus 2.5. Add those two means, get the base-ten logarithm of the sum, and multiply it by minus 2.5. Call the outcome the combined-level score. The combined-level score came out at -5.77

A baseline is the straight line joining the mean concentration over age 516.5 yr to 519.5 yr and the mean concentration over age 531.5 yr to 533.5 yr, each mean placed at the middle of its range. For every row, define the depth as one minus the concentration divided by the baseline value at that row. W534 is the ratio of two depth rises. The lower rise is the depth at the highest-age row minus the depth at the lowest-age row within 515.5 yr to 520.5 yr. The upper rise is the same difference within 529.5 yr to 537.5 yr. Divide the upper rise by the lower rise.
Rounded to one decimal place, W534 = -2.0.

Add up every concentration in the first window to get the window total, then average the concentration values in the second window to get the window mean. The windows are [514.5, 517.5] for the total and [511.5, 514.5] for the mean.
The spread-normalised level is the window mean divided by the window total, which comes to 0.340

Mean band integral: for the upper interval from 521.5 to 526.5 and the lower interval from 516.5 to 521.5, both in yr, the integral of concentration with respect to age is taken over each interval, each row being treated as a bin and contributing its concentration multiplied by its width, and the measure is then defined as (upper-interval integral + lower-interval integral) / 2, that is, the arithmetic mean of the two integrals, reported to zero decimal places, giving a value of 511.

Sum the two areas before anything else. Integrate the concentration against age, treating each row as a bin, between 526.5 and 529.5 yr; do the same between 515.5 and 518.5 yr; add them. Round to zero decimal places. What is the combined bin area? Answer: 610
